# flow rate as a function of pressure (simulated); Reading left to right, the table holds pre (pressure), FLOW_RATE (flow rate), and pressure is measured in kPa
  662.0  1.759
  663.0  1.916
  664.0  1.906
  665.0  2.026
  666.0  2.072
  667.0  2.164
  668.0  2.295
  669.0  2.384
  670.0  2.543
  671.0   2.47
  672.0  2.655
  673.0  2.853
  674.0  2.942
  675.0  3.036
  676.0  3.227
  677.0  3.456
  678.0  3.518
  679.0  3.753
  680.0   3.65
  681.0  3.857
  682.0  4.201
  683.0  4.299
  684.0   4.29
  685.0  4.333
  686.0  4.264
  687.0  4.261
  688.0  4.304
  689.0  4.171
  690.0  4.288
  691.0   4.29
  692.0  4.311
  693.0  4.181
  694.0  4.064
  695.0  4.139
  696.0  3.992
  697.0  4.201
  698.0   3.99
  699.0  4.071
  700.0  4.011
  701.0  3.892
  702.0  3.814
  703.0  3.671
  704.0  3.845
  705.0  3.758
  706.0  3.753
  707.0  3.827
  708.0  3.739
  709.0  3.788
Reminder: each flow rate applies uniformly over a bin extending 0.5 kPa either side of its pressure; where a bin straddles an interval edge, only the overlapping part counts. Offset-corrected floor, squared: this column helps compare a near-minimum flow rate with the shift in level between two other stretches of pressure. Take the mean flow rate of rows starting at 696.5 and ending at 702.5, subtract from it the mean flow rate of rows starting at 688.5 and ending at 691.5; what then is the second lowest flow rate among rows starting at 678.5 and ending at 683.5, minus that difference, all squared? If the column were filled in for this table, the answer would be 16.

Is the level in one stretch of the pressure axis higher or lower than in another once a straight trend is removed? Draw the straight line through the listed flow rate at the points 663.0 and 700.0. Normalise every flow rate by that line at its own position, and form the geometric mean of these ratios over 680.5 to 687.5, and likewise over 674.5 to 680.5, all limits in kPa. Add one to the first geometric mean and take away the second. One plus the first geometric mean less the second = 1.103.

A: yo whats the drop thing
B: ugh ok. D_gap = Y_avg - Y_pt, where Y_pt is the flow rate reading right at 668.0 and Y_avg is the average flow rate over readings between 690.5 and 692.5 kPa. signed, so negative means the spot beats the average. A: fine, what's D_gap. 2.0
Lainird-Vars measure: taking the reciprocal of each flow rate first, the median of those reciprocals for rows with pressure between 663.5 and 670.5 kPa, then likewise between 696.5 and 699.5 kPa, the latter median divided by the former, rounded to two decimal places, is 0.53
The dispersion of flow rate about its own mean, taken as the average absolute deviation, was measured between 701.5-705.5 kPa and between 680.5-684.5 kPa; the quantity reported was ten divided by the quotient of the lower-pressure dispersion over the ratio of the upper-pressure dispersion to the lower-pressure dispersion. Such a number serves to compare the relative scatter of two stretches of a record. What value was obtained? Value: 25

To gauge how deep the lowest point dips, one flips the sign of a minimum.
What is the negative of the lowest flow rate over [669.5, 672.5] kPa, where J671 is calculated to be -2.5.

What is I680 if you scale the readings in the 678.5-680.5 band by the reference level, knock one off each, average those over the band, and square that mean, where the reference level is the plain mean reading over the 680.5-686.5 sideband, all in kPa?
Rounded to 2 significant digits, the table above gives 0.014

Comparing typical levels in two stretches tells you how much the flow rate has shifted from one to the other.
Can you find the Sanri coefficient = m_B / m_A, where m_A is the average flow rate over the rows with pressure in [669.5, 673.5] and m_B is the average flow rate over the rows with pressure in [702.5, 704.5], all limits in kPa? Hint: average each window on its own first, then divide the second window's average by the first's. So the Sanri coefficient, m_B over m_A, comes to 1.43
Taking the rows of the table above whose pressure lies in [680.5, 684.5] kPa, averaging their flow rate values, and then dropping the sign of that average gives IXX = 4.2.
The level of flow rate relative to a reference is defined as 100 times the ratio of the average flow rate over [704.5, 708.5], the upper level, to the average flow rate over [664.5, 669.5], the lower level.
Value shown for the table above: 172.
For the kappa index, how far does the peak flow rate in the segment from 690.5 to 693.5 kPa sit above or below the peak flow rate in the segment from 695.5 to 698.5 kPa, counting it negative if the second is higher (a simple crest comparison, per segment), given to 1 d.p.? 0.1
